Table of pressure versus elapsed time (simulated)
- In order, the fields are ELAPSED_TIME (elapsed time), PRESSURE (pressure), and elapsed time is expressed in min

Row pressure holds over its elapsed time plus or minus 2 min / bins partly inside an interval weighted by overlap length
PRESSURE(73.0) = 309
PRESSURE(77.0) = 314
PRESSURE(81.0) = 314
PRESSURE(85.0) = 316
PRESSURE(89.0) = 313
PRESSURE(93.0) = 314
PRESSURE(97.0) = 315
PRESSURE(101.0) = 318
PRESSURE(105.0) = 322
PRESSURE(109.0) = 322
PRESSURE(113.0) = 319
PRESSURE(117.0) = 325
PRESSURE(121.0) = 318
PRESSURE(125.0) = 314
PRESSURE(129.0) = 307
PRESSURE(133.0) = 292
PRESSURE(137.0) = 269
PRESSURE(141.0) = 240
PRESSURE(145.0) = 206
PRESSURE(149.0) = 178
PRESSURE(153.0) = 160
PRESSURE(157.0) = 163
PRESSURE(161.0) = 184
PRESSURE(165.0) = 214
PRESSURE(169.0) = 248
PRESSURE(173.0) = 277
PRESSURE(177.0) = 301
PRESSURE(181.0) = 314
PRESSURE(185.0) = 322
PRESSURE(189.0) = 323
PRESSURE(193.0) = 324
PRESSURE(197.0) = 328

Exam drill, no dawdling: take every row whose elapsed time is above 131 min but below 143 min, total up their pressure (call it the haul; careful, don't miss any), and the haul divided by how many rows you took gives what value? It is 267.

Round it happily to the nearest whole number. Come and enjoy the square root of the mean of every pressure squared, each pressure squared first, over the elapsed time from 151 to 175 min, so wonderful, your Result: 212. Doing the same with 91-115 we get 318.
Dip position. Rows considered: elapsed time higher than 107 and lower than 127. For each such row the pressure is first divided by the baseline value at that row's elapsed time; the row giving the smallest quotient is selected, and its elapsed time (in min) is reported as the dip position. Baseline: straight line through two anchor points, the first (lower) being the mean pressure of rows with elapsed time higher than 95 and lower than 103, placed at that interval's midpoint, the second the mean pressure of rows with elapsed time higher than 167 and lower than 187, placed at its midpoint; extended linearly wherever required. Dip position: 125.0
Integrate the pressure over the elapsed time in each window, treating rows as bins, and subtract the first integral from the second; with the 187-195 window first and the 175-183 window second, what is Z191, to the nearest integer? -128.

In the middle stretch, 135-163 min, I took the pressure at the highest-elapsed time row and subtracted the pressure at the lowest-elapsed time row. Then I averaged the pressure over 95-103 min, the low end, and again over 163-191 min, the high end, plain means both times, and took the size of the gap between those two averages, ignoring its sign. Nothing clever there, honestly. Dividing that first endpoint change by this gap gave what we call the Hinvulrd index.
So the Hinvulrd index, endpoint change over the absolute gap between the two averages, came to -2.7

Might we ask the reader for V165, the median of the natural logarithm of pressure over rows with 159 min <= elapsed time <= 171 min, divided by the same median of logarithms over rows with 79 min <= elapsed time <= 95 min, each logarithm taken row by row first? 0.93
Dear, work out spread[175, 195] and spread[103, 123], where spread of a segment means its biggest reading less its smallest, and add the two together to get 30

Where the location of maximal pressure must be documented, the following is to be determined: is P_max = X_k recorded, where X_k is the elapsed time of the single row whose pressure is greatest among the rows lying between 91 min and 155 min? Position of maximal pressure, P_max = 117.0 min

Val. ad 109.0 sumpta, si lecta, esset 322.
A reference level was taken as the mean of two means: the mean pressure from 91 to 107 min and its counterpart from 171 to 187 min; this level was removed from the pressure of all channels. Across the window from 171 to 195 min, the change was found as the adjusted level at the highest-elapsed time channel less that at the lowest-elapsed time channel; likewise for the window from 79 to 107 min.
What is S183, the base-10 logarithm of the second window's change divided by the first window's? -0.77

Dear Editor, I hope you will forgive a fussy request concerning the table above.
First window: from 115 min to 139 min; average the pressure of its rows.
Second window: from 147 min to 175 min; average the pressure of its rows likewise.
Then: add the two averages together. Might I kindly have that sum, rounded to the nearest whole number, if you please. 508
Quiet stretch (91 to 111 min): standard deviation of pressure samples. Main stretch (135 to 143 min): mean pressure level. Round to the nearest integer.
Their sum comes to 258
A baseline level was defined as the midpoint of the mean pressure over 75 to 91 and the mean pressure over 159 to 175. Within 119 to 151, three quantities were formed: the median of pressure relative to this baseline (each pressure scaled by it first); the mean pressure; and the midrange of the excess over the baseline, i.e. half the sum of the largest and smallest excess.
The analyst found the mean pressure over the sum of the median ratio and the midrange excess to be -11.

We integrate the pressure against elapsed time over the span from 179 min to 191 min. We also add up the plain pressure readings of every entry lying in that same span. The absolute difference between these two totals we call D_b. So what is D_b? 2877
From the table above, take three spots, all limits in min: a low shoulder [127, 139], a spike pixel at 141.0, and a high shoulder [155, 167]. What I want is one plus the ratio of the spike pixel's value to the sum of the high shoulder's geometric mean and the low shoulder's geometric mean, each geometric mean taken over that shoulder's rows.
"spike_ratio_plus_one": 1.51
